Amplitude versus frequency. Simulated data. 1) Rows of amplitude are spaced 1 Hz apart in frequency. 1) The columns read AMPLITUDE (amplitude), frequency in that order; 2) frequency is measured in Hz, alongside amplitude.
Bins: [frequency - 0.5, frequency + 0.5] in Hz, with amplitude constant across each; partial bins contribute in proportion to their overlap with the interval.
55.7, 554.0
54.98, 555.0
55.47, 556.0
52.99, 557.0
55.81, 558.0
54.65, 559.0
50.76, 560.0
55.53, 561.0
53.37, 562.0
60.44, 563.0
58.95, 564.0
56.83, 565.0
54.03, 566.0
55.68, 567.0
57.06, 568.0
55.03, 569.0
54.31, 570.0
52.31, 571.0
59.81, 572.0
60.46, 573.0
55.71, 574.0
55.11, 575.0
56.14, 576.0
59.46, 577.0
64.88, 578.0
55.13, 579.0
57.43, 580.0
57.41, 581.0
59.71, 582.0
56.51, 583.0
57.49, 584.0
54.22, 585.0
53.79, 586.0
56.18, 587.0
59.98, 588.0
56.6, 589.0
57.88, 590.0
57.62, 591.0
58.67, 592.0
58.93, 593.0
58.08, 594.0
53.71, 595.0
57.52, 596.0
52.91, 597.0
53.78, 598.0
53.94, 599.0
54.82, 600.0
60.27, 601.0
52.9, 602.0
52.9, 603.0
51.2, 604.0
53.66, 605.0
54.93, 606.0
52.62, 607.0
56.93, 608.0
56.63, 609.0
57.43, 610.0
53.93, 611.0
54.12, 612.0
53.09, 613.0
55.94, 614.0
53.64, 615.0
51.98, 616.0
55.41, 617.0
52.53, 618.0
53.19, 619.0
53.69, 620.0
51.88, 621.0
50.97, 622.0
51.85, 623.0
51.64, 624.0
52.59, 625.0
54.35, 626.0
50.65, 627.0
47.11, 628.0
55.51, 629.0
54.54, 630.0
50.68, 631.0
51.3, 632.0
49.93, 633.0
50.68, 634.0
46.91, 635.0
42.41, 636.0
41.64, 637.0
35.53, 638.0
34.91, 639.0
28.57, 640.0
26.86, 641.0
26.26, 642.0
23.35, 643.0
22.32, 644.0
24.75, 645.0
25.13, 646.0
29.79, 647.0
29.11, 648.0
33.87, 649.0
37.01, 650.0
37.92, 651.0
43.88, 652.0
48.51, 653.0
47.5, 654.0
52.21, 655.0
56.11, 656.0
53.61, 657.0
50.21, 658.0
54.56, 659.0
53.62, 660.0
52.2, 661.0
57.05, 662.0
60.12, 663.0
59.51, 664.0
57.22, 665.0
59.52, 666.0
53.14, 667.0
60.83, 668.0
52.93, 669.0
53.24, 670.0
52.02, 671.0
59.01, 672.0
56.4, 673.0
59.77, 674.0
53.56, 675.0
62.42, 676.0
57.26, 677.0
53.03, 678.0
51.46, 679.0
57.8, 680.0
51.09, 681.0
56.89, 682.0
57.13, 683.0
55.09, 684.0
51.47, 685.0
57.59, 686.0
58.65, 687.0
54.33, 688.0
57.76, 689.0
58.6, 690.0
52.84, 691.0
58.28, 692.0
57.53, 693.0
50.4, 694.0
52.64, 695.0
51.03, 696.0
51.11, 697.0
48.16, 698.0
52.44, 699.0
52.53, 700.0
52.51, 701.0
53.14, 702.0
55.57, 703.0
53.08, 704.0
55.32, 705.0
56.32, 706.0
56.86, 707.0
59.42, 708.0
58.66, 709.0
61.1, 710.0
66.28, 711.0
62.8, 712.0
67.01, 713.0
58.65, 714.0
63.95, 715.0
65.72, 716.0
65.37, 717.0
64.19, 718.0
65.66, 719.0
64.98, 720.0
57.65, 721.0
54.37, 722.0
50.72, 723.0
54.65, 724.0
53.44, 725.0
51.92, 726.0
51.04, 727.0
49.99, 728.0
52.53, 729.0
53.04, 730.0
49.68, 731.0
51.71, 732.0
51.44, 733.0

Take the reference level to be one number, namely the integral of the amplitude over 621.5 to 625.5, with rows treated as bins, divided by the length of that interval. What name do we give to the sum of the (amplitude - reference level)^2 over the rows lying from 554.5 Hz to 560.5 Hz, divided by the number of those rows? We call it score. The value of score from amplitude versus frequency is 9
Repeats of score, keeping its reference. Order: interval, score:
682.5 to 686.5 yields 18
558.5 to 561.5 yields 8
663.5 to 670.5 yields 34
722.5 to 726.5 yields 3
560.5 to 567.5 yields 27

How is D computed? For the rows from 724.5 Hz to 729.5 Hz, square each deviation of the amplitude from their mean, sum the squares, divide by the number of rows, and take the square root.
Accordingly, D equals 1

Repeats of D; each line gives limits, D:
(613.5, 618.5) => 2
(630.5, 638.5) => 5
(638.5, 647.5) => 4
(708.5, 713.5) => 3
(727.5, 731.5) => 1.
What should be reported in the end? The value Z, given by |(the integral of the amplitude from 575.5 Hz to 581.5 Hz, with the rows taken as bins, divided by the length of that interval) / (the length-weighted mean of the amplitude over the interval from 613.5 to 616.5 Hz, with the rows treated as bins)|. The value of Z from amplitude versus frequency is 1.08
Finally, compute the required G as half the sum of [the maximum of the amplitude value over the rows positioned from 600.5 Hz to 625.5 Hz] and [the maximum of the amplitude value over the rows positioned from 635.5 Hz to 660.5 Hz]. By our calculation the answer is 58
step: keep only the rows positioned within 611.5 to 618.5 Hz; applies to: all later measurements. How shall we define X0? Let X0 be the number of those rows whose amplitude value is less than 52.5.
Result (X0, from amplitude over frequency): 1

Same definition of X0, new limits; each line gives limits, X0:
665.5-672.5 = 1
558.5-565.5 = 1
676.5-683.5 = 2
